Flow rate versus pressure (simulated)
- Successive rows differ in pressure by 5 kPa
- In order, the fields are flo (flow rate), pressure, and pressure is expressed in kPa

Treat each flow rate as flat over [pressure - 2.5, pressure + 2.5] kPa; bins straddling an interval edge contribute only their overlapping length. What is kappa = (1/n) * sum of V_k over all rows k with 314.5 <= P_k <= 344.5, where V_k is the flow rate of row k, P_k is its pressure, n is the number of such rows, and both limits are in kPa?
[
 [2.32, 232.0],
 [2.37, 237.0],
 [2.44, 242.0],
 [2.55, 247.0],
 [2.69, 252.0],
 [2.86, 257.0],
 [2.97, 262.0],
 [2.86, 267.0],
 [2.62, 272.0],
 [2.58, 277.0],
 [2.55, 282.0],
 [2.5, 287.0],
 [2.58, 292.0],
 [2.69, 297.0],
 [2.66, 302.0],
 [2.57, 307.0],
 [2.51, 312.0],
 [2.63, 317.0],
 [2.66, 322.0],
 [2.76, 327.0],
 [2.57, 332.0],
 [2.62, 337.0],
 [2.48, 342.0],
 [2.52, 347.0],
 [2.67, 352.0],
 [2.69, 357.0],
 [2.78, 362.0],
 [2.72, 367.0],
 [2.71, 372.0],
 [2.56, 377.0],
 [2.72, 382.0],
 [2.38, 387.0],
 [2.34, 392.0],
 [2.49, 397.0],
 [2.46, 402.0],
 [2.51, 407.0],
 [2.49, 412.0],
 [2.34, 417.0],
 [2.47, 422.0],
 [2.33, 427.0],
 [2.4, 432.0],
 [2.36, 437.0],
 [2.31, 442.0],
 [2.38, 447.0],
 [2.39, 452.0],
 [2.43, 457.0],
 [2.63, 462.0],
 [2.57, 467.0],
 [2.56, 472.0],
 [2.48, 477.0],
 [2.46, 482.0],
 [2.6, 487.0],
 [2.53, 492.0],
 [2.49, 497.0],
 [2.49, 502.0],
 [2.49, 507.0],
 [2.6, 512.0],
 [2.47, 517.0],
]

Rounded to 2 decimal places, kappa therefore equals 2.62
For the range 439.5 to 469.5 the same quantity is 2.45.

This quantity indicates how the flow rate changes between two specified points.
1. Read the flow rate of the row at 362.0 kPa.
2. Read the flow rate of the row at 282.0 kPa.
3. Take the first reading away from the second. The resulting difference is -0.23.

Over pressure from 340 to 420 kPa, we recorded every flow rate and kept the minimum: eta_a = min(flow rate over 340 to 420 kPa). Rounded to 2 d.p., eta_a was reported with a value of 2.34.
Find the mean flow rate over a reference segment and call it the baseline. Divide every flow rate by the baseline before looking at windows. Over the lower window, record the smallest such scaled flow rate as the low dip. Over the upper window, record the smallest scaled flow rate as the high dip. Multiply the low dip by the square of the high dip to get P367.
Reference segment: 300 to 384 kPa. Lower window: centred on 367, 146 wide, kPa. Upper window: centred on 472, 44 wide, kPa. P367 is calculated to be 0.726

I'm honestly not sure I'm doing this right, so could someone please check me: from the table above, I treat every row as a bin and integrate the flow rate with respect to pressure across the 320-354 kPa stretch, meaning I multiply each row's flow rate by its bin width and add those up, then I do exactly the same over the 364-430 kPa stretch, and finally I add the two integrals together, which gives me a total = 254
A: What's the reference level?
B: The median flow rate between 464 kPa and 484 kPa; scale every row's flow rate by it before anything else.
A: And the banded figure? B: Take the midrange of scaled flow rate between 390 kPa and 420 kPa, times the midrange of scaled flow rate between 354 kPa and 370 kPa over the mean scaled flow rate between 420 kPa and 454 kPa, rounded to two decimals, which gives 1.11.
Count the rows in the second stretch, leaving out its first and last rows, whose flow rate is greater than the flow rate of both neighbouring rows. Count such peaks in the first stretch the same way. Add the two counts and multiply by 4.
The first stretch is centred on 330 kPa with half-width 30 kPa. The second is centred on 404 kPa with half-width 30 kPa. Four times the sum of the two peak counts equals 24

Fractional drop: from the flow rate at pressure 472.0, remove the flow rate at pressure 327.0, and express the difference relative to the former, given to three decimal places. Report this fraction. -0.078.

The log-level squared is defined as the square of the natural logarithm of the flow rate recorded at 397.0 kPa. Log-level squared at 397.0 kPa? 0.83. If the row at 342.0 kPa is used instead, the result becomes 0.82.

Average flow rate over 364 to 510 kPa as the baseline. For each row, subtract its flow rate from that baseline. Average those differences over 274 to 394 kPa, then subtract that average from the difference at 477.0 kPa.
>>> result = 0.12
